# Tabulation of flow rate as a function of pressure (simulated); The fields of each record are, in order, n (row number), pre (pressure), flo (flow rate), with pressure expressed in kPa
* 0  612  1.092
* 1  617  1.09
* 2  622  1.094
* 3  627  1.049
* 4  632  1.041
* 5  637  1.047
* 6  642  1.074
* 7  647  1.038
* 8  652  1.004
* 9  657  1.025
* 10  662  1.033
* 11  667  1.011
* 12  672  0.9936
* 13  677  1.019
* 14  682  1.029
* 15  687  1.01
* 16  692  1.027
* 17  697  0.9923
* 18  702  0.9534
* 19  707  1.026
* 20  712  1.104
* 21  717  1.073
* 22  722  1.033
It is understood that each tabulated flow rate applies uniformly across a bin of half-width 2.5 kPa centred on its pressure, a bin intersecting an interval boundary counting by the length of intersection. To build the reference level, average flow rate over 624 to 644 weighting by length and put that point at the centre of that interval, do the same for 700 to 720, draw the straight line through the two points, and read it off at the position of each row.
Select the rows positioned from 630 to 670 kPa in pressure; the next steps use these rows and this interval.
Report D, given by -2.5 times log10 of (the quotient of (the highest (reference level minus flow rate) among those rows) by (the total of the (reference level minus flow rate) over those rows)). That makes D 1.1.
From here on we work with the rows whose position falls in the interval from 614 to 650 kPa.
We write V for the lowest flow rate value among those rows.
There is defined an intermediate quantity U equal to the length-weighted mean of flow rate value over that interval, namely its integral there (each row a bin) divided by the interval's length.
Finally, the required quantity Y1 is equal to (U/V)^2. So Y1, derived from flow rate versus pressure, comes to 1.046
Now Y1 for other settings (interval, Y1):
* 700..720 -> 1.192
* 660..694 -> 1.048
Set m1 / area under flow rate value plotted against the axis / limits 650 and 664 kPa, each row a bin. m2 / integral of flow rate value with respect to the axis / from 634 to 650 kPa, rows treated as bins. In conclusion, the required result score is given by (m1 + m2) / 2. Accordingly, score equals 15.6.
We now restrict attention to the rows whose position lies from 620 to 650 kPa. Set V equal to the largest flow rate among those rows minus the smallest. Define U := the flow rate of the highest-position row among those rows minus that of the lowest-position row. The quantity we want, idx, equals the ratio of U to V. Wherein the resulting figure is -1.0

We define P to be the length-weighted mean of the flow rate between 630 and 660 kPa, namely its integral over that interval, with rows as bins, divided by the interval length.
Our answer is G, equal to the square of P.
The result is 1.08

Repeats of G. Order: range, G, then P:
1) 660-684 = 1.03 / 1.017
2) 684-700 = 1.02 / 1.009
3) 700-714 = 1.06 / 1.028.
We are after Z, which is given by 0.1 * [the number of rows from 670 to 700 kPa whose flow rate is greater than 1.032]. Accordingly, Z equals 0.00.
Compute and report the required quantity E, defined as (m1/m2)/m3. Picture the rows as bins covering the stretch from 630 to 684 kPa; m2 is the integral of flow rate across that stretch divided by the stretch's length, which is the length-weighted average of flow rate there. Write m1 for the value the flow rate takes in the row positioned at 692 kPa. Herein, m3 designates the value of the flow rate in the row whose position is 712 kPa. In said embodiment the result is 0.90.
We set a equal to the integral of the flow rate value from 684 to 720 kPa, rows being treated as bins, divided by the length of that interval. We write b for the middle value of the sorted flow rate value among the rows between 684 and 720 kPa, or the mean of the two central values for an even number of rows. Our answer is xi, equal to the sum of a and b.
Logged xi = 2.053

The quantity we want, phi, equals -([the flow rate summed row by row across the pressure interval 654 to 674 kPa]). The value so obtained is -4.06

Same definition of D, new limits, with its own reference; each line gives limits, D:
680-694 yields 0.7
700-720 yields -2.6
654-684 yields 1.3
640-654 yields -0.2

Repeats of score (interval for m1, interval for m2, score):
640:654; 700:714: 14.5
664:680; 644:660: 16.3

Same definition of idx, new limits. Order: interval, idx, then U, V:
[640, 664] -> -0.6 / -0.041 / 0.070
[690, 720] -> 0.3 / 0.046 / 0.151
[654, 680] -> -0.2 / -0.006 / 0.039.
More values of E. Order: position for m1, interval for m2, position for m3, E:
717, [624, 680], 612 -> 0.95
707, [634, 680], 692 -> 0.97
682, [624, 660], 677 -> 0.97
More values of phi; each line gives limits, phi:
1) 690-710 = -4.00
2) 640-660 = -4.14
